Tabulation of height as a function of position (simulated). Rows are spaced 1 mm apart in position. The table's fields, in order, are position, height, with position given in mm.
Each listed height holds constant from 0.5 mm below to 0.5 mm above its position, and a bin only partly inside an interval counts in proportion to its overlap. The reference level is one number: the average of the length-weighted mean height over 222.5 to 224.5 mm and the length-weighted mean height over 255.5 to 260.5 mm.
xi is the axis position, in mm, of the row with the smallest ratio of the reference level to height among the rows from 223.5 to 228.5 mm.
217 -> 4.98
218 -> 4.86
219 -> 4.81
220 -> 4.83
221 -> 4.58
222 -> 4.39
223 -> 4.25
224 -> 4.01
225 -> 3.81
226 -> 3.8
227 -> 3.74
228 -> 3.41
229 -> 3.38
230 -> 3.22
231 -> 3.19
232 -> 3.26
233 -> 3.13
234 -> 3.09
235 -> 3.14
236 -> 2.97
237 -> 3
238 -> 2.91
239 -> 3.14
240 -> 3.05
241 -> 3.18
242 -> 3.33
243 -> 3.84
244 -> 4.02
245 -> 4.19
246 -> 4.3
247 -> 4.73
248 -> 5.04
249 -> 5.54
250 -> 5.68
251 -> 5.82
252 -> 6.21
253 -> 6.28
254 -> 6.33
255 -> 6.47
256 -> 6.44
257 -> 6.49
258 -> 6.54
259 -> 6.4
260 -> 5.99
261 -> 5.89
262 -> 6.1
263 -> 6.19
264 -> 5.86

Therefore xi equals 224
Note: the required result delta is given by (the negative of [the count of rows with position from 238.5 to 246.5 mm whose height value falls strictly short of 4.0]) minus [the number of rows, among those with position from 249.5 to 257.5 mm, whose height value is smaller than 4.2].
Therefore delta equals -5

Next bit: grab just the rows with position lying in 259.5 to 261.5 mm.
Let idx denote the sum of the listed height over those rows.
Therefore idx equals 11.9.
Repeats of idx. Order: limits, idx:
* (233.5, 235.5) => 6.2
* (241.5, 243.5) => 7.2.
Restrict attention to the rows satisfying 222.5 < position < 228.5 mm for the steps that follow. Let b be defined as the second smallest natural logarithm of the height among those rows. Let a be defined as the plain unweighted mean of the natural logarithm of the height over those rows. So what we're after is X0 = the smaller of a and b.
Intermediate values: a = 1.3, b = 1.32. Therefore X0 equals 1.3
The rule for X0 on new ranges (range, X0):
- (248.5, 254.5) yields 1.7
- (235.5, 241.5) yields 1.1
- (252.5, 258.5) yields 1.8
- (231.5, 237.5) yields 1.1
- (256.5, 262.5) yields 1.8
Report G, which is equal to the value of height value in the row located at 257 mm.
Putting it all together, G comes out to 6.49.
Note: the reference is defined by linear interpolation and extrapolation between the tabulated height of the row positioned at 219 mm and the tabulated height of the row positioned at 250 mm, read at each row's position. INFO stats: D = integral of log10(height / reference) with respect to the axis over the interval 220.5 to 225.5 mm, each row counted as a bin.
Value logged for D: -0.3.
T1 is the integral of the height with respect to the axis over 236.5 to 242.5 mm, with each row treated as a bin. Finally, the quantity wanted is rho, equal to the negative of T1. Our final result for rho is -18.6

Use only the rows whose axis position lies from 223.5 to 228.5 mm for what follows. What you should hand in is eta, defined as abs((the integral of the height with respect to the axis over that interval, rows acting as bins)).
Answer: 19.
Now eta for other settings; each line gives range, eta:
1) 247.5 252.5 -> 28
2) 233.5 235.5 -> 6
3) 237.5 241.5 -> 12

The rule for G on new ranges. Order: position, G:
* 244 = 4.02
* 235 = 3.14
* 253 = 6.28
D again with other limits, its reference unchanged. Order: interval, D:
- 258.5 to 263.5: 0.0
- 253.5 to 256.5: 0.1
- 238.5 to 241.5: -0.7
